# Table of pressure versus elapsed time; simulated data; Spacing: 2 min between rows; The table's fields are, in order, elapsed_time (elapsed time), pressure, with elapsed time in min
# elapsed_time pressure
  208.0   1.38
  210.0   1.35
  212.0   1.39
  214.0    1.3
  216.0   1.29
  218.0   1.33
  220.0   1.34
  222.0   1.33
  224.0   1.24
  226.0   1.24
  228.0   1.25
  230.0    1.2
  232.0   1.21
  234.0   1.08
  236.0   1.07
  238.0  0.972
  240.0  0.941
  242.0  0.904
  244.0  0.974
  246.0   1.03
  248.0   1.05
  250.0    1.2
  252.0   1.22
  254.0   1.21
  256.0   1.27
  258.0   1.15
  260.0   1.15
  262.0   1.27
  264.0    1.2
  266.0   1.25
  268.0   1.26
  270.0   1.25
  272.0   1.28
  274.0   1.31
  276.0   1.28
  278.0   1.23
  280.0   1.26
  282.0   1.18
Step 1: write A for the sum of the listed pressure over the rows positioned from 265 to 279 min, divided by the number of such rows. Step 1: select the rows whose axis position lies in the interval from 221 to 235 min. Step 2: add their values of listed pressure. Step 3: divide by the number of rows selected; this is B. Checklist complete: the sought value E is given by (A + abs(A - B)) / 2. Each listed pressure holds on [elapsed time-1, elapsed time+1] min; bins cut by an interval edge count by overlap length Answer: 0.655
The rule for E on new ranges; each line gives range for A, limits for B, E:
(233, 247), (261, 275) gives 0.630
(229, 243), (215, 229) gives 0.644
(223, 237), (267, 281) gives 0.634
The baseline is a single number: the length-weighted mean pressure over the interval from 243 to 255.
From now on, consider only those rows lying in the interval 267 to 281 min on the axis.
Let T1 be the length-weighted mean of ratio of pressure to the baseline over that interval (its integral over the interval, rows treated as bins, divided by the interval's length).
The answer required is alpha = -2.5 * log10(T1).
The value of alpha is -0.14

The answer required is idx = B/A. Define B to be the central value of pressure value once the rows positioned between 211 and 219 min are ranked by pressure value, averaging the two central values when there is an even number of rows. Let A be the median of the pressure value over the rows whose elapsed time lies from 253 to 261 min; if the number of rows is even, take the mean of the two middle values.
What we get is 1.1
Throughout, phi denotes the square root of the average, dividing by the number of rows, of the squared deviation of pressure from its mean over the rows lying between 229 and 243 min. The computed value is 0.11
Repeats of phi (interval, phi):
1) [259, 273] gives 0.04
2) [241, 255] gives 0.12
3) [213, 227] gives 0.04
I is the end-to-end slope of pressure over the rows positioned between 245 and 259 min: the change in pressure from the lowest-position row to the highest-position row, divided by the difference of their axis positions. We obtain 0.010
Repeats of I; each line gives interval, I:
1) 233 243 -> -0.022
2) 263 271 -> 0.008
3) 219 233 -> -0.011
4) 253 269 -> 0.004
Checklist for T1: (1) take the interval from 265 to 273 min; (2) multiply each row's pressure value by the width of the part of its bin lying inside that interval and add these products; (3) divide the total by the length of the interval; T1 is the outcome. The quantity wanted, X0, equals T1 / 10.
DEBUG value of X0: 0.126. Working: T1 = 1.26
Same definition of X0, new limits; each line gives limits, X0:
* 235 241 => 0.099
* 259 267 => 0.122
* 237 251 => 0.101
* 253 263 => 0.121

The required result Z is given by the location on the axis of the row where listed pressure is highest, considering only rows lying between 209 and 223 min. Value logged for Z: 212.0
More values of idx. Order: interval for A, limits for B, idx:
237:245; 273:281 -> 1.3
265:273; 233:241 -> 0.8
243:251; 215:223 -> 1.3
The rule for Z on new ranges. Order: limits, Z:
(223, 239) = 228.0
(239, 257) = 256.0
